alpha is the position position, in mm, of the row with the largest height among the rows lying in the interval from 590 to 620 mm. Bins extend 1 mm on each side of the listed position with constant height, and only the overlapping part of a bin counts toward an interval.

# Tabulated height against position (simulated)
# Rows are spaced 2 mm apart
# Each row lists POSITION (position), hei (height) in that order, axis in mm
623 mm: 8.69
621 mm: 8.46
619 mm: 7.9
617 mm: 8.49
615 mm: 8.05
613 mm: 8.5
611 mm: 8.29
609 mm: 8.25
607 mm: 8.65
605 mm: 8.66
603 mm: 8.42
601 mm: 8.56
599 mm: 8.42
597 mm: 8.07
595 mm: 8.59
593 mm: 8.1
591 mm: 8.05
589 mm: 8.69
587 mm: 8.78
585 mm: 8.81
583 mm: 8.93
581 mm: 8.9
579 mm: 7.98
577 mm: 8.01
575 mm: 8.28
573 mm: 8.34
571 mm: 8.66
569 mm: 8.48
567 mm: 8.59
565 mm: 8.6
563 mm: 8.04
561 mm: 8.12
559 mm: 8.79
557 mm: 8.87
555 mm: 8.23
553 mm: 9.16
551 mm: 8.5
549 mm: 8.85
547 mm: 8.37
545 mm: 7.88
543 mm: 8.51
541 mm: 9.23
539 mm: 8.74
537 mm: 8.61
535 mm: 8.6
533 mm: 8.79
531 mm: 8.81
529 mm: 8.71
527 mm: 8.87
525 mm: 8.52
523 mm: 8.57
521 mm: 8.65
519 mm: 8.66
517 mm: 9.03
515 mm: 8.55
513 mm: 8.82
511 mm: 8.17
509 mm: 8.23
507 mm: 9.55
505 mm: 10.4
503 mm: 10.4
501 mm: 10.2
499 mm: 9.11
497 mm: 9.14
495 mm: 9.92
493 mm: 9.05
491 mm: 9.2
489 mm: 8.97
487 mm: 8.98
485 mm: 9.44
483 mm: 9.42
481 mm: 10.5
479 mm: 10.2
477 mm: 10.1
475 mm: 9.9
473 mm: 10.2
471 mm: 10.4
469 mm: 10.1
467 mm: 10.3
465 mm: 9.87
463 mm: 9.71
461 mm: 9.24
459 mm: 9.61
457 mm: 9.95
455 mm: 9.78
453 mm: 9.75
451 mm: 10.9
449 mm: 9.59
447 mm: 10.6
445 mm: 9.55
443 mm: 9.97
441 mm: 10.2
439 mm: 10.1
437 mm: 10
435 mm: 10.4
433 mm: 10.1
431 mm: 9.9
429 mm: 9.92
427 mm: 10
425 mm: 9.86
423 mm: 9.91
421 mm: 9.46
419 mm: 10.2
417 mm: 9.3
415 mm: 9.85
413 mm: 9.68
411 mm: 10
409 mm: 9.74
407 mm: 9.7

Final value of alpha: 605 mm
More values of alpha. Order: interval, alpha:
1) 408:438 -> 435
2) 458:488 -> 481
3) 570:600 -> 583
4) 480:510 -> 481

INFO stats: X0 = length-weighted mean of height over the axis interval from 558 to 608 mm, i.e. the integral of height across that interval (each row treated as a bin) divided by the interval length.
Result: 8.5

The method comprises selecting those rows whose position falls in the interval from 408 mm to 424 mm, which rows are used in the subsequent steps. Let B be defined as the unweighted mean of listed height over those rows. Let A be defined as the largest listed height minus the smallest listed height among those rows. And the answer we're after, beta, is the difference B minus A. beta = 8.87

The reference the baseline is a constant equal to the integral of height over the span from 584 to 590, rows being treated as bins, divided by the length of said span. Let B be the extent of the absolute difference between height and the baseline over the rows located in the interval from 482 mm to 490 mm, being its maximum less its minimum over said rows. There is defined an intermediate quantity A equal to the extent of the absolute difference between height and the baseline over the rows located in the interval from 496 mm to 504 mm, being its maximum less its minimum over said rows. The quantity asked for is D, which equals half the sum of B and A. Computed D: 0.88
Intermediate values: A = 1.29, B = 0.47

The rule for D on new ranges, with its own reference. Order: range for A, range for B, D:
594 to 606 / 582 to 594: 0.64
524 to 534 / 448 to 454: 0.76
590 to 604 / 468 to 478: 0.52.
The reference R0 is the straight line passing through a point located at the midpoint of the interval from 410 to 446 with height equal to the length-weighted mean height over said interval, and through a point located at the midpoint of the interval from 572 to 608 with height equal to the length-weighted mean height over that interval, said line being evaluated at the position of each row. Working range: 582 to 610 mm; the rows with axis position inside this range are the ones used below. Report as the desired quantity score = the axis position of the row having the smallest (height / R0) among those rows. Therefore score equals 591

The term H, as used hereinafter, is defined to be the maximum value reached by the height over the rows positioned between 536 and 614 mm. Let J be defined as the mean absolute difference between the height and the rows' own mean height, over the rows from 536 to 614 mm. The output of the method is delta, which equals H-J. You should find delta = 9.0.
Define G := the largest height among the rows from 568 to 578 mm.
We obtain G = 8.66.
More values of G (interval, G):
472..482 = 10.5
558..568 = 8.79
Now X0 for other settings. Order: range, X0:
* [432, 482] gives 10.0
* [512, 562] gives 8.7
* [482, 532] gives 9.1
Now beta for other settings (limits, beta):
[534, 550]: 7.25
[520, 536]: 8.34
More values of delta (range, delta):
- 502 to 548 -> 10.0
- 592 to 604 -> 8.4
